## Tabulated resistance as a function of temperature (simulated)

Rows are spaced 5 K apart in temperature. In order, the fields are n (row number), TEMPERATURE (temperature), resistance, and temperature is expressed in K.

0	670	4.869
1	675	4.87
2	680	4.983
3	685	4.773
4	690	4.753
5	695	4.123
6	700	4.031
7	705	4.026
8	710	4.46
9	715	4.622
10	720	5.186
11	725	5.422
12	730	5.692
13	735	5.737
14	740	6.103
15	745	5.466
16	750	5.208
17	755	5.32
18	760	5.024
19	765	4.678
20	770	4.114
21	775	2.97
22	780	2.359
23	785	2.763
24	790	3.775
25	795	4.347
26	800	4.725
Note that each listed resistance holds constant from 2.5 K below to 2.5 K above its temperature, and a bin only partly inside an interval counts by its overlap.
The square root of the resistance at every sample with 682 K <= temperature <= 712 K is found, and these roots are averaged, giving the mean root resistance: 2.1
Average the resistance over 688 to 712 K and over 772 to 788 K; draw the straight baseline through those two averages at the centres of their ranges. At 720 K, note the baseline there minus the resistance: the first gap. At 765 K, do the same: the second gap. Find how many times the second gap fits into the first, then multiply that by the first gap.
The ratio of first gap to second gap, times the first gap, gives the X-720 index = -1.0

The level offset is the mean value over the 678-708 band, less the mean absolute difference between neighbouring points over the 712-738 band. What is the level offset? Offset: 4.2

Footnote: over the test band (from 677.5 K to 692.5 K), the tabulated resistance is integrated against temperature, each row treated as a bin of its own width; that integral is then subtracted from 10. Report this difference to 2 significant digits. -63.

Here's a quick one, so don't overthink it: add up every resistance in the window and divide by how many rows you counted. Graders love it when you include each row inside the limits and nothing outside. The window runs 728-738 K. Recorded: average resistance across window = 5.7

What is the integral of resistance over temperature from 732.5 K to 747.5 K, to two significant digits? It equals 87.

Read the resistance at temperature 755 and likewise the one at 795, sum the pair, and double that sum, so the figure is 19.3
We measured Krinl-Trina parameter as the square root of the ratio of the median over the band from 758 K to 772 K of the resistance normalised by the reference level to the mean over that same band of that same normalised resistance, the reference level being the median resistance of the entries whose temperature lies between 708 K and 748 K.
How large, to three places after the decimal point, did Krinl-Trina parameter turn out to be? 1.008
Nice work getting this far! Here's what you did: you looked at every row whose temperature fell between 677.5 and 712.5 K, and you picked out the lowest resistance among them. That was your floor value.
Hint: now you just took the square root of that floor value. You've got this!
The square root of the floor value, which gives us 2.01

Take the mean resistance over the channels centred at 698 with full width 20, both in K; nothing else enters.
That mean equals 4.2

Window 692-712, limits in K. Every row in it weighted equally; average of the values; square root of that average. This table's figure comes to 2.04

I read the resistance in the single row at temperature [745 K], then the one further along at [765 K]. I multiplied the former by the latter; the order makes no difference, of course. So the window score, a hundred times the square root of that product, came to 506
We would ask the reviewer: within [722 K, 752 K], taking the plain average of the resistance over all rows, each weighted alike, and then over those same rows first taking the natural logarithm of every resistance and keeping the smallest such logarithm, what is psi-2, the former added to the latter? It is 7.3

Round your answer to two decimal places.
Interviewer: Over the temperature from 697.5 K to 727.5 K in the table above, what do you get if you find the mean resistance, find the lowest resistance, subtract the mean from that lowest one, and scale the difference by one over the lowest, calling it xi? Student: -0.15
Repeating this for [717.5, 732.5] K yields -0.05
